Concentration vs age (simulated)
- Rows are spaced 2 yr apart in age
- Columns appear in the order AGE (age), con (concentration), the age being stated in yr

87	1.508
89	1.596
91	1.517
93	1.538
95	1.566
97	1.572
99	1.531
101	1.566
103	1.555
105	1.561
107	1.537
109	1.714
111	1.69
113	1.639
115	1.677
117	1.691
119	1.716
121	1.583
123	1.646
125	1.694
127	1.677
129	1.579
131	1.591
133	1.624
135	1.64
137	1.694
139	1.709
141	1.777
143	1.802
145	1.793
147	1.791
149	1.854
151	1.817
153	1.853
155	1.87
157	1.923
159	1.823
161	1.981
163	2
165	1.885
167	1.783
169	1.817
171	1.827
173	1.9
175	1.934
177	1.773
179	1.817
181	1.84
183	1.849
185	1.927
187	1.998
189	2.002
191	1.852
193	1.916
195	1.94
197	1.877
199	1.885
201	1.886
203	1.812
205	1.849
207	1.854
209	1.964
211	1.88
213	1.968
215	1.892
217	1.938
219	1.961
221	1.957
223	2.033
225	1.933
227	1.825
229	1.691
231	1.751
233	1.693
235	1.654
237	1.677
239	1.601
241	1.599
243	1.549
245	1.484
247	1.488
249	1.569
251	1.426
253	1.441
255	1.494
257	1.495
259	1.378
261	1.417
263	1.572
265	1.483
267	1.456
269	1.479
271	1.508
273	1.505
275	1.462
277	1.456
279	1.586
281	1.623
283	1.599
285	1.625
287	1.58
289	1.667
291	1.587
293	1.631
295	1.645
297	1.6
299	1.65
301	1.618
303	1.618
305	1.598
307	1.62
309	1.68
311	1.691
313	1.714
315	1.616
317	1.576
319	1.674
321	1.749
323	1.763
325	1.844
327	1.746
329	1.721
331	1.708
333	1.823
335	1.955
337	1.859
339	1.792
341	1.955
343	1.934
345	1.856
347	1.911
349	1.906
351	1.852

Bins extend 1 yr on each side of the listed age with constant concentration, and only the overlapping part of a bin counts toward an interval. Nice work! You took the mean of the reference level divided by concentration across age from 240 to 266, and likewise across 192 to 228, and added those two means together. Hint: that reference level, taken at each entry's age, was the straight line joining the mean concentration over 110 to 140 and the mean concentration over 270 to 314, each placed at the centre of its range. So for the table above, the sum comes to 1.94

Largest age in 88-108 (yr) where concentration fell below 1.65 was 107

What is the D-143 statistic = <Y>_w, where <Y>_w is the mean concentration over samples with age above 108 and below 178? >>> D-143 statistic 1.76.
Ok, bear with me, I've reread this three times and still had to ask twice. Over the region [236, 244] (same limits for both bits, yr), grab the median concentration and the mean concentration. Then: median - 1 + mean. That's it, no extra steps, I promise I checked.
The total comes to 2.21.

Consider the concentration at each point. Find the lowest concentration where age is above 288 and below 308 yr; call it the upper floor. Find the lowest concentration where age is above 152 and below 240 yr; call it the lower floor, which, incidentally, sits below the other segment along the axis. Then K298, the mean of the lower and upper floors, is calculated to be 1.59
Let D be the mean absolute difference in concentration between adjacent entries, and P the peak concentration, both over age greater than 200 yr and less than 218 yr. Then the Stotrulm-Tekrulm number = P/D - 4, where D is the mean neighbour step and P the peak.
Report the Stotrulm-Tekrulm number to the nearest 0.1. 26.3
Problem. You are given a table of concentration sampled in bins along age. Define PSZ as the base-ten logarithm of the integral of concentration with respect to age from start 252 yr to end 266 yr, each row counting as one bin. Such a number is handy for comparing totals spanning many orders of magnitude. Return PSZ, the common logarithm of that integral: 1.31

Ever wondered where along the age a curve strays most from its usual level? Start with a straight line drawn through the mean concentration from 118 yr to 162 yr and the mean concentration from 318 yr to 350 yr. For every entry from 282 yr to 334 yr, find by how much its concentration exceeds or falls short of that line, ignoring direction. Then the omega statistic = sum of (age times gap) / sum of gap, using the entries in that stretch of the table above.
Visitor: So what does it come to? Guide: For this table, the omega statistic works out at 303.5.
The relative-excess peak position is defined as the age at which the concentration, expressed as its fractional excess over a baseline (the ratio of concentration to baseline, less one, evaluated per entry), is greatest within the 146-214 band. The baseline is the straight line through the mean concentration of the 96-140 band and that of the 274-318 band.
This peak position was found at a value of 189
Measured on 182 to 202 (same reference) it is 189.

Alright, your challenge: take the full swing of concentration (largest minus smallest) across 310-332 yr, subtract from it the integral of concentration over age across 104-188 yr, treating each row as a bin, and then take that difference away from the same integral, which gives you 297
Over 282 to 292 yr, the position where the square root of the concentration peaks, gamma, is 289 yr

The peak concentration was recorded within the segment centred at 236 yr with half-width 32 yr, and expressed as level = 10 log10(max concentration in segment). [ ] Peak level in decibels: 3.08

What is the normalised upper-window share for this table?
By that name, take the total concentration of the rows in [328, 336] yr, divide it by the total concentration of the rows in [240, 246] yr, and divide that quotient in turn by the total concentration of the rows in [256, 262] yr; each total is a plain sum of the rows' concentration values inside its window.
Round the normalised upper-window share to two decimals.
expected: 0.36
